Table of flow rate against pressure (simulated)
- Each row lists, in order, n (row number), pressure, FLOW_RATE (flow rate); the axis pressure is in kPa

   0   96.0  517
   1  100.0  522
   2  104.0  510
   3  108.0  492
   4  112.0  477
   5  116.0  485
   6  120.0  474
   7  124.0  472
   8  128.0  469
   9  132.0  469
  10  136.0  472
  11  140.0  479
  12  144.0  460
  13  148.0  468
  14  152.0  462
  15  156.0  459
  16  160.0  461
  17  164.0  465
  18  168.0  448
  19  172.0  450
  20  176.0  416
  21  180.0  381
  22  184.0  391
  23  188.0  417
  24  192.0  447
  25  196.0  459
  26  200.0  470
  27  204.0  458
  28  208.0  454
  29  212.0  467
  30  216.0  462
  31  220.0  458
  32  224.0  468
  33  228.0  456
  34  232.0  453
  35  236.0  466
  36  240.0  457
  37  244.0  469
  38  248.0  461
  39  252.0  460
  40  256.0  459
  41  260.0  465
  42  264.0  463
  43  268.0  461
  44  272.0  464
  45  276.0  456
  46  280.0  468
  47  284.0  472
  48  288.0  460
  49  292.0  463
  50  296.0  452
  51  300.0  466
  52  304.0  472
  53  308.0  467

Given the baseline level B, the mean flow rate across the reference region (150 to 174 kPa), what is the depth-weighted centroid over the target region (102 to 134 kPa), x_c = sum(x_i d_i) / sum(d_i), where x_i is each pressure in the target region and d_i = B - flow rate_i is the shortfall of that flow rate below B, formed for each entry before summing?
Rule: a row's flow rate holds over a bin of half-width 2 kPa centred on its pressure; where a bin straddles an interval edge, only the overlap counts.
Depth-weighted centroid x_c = 113.4 kPa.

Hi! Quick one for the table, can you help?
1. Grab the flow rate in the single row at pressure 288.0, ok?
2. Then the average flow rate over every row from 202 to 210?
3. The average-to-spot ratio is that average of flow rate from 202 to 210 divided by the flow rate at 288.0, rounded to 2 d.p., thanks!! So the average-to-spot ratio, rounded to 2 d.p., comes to 0.99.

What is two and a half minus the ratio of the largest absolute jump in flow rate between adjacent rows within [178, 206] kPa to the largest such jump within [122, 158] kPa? 0.92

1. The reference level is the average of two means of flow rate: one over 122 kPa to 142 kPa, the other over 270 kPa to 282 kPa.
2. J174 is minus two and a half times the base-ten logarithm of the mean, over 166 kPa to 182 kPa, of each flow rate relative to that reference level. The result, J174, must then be 0.107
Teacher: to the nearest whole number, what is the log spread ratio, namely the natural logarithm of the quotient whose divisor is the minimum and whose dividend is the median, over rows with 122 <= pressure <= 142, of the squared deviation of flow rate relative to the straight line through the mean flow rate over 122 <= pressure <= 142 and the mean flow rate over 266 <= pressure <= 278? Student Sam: 6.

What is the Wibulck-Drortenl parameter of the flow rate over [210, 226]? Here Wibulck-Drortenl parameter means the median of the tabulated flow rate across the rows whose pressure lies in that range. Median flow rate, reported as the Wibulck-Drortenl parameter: 464.5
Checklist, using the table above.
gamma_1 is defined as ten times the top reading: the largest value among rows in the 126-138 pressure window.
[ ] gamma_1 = 4720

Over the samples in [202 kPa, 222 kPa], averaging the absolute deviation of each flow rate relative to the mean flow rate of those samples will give 3.8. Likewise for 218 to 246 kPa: 5.7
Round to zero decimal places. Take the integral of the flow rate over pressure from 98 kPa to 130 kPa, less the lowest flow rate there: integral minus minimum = 15135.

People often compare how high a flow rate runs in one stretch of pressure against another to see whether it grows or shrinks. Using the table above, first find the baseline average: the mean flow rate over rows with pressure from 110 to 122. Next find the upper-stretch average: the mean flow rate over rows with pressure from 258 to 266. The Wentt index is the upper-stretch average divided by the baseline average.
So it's 0.97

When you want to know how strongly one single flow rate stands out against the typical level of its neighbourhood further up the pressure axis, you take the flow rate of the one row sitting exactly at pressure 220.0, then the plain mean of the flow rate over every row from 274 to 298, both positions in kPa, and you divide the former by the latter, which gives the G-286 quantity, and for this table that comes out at 0.99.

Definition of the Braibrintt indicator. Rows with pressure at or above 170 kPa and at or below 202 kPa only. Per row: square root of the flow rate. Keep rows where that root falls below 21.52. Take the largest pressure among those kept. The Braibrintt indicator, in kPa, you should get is 196.0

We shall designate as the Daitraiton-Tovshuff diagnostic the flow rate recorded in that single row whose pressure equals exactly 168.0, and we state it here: 448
